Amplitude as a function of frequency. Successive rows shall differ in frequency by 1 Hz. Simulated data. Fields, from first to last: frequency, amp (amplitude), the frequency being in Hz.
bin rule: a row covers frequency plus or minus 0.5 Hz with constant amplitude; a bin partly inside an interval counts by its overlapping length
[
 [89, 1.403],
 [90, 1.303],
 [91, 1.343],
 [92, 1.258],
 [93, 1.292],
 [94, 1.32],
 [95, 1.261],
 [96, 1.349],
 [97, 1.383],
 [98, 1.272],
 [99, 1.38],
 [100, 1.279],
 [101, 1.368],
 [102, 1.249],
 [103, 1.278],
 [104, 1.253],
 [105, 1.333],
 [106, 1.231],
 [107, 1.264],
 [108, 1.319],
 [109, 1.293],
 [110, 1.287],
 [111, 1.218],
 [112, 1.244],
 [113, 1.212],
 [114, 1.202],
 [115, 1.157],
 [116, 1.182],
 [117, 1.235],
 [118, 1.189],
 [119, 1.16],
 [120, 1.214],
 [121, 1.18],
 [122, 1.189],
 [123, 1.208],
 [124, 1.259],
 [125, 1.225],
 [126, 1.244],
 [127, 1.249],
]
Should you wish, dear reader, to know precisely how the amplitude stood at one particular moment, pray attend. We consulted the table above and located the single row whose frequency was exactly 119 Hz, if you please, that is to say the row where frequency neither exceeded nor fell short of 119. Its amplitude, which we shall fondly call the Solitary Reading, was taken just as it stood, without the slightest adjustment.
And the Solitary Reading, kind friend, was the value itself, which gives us 1.16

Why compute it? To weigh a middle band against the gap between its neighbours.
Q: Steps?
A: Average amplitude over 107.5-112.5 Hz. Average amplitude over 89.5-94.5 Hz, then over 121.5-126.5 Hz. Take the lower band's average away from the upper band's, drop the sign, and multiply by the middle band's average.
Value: 0.10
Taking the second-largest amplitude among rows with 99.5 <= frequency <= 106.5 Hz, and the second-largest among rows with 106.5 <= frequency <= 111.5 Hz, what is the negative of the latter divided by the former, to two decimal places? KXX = -0.97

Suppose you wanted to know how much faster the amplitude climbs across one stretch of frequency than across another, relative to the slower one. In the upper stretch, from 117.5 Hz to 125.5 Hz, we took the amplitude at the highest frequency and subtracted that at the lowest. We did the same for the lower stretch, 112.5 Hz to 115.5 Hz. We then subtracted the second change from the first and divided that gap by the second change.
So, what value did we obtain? -1.7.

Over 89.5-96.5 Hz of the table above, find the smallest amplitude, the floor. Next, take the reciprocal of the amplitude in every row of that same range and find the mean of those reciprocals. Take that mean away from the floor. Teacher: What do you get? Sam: 0.49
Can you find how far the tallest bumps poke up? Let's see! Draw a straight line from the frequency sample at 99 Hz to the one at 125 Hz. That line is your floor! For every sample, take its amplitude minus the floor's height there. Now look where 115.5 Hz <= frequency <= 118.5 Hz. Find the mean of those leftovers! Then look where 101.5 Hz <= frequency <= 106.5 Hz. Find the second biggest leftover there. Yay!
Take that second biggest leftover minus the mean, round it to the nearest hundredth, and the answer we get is -0.01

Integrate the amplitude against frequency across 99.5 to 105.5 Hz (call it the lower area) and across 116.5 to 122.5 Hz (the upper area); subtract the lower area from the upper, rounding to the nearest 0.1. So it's -0.6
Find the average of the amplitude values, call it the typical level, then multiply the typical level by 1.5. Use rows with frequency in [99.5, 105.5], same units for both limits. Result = 1.94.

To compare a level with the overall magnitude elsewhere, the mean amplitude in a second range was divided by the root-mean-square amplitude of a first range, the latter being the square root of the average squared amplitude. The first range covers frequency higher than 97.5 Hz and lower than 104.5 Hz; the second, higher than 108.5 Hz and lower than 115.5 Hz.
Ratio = 0.95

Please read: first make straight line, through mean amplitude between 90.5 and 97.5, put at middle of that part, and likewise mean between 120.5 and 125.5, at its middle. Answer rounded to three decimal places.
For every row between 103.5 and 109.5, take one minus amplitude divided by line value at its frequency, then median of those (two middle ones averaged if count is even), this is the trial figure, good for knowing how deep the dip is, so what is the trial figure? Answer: -0.010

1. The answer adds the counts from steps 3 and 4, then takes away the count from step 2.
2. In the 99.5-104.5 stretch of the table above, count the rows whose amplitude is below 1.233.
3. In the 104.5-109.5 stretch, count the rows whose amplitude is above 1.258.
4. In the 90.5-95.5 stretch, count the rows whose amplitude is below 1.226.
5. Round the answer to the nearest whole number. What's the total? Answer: 4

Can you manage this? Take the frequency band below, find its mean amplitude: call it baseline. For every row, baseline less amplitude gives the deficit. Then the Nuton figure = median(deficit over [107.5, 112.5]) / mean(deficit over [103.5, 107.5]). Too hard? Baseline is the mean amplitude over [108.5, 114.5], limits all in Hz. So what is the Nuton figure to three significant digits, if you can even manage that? 1.61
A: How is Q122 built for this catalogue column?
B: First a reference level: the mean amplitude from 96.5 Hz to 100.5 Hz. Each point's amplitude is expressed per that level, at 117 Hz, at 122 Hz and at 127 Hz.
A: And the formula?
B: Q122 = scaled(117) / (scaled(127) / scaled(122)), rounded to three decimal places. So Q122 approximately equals 0.885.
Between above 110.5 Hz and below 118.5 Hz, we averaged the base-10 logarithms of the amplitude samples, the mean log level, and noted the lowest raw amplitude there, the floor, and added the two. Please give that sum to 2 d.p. 1.24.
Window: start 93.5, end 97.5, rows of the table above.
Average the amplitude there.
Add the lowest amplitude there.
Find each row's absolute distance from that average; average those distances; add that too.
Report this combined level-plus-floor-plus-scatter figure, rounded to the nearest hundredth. 2.63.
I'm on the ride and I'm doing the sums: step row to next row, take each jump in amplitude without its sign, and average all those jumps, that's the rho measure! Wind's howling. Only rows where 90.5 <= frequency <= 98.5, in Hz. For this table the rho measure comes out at 0.063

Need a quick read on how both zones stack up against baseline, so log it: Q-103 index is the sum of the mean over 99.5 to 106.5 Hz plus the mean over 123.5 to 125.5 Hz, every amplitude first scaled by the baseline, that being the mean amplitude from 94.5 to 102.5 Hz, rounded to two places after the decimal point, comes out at 1.92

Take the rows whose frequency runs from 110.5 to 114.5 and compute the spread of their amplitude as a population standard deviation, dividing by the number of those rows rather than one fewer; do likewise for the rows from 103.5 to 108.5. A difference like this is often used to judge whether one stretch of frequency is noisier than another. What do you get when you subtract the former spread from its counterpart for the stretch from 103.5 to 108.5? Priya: 0.024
